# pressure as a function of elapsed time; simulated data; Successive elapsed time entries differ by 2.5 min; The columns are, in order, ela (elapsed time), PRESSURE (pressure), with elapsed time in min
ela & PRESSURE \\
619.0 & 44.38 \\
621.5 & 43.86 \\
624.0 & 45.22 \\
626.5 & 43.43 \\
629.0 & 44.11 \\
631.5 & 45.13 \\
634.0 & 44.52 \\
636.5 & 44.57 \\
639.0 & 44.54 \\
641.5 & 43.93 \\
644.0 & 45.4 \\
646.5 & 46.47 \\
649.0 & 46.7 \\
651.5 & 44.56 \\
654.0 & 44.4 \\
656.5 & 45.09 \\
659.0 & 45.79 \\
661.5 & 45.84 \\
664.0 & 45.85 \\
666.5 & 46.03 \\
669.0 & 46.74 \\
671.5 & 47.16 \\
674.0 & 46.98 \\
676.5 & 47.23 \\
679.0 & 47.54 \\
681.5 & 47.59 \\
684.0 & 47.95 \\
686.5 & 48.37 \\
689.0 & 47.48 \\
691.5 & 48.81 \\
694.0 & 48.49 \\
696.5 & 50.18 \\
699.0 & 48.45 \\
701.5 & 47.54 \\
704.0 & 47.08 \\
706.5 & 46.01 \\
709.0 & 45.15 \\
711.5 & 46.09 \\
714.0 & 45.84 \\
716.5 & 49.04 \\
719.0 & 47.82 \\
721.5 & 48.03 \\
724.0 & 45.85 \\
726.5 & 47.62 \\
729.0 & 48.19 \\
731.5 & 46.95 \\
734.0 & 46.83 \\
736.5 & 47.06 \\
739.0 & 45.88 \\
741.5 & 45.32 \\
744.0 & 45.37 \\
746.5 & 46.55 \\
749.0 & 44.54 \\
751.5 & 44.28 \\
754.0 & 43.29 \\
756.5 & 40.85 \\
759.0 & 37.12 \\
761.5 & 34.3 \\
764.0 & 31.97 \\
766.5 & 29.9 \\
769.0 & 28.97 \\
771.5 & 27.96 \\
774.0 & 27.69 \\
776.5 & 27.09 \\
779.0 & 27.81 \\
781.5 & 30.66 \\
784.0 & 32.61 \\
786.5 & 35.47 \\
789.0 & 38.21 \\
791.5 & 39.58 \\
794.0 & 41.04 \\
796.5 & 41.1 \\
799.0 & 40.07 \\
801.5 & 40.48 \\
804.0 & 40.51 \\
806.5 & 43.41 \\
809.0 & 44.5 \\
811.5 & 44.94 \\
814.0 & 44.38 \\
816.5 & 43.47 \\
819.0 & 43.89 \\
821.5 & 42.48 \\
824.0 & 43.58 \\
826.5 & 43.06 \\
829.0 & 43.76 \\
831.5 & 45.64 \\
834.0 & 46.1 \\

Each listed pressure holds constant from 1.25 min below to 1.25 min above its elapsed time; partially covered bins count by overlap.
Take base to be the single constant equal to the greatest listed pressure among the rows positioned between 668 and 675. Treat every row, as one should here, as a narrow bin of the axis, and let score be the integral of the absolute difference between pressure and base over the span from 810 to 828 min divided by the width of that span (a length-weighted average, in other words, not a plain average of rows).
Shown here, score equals 3.5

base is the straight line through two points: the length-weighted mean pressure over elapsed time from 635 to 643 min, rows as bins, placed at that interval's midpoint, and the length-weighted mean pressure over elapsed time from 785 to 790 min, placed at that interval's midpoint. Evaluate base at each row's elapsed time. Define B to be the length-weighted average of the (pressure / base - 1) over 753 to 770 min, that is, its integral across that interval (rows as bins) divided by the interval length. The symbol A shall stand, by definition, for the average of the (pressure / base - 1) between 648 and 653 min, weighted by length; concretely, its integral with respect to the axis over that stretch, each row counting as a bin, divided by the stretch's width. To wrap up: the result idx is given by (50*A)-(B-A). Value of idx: 2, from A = 0.04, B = -0.07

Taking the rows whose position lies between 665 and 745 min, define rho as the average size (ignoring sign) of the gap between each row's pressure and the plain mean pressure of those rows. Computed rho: 1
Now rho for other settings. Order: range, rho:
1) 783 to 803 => 2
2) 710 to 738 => 1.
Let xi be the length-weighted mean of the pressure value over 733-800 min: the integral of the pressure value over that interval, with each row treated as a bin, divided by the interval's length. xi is 38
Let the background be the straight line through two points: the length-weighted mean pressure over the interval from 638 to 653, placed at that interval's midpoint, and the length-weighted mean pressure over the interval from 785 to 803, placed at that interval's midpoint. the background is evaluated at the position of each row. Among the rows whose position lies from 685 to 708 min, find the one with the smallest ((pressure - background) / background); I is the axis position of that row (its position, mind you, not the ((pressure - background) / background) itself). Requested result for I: 706.5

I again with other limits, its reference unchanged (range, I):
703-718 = 709.0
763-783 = 776.5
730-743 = 741.5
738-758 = 756.5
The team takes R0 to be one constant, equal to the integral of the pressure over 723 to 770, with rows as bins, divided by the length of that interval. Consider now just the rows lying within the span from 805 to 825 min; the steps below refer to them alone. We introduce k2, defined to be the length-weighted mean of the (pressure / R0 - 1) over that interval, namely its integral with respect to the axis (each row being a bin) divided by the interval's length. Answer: 0.04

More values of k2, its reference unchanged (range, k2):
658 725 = 0.12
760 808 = -0.18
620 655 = 0.06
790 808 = -0.03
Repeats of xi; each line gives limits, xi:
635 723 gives 47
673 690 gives 48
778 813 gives 39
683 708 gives 48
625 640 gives 44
